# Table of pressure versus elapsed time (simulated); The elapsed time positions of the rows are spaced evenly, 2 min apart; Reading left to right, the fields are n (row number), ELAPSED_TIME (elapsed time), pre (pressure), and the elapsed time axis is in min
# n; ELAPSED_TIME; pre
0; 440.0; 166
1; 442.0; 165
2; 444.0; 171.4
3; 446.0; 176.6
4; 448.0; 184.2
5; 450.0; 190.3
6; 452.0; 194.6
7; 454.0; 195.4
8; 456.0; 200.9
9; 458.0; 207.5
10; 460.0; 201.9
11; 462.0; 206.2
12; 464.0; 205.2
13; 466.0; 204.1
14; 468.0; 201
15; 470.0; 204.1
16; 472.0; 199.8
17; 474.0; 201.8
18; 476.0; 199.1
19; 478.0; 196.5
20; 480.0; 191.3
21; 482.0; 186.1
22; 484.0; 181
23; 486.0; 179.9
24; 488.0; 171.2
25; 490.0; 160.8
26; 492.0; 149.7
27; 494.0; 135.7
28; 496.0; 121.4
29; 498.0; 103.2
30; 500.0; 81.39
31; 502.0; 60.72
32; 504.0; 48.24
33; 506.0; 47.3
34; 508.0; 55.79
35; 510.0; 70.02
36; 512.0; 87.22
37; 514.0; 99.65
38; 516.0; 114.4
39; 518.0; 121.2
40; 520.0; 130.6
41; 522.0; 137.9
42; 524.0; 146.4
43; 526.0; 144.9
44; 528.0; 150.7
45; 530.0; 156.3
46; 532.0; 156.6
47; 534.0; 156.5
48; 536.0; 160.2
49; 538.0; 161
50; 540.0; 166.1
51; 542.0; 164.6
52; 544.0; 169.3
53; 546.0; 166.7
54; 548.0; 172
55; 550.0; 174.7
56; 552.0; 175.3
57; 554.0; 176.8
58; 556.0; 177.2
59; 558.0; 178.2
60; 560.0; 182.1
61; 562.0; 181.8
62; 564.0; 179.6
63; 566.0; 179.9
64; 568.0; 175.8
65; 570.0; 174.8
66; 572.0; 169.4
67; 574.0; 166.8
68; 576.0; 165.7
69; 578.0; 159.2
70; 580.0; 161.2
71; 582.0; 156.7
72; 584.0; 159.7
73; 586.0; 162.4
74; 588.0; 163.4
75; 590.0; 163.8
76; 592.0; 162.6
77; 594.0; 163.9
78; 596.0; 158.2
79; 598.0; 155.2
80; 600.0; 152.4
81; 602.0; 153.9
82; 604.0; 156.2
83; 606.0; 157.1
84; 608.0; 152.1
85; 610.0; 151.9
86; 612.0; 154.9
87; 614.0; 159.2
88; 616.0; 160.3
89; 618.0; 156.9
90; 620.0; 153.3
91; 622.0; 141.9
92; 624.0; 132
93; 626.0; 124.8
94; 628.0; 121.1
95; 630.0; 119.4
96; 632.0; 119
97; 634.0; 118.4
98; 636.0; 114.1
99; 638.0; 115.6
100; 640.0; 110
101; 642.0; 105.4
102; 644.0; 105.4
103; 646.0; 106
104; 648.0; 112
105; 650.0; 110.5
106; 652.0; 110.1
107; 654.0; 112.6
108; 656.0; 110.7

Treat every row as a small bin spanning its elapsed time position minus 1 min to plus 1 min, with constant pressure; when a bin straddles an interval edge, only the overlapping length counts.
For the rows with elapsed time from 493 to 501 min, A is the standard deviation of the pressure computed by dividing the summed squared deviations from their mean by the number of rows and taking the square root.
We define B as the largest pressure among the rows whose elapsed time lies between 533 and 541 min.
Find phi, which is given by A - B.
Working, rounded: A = 20.3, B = 166.1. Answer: -146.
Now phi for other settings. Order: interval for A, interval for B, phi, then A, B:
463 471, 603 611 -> -156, 1.6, 157.1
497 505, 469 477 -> -183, 20.9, 204.1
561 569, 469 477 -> -202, 2.2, 204.1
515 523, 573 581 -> -158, 8.9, 166.8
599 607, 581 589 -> -162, 1.9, 163.4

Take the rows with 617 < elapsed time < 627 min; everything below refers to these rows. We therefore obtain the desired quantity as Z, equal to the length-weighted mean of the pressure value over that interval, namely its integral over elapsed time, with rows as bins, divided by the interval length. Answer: 142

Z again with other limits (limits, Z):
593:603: 157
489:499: 134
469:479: 200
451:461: 200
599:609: 154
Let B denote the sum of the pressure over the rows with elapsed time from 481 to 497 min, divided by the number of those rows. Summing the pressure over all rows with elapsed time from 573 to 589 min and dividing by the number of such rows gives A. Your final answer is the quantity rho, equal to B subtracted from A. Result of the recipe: 1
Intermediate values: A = 162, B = 161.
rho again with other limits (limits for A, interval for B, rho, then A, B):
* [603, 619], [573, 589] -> -6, 156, 162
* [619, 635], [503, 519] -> 48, 129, 80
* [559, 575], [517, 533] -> 33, 176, 143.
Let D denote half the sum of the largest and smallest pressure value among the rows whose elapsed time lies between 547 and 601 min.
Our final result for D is 167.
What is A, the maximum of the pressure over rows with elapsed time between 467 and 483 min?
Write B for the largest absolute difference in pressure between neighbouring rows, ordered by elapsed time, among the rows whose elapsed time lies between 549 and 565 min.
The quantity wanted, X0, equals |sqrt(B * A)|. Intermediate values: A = 204.1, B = 3.9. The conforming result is 28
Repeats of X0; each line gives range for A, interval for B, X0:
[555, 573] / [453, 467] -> 35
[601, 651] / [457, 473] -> 30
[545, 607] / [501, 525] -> 56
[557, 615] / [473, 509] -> 63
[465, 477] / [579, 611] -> 34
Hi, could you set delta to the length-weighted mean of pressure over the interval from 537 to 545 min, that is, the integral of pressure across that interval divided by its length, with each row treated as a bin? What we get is 165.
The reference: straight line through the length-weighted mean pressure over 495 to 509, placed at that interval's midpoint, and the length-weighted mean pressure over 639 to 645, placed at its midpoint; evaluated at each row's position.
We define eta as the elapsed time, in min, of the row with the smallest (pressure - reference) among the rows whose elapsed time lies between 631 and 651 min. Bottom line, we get 644.0 min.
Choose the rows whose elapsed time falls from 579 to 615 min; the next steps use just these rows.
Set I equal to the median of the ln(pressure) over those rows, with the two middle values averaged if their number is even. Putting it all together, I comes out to 5.1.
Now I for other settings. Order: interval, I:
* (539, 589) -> 5.1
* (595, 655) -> 4.9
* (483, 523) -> 4.8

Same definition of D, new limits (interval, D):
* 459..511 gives 127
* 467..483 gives 195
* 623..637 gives 123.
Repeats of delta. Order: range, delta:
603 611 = 154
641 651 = 108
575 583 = 161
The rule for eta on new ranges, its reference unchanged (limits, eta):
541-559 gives 542.0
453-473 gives 454.0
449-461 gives 450.0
